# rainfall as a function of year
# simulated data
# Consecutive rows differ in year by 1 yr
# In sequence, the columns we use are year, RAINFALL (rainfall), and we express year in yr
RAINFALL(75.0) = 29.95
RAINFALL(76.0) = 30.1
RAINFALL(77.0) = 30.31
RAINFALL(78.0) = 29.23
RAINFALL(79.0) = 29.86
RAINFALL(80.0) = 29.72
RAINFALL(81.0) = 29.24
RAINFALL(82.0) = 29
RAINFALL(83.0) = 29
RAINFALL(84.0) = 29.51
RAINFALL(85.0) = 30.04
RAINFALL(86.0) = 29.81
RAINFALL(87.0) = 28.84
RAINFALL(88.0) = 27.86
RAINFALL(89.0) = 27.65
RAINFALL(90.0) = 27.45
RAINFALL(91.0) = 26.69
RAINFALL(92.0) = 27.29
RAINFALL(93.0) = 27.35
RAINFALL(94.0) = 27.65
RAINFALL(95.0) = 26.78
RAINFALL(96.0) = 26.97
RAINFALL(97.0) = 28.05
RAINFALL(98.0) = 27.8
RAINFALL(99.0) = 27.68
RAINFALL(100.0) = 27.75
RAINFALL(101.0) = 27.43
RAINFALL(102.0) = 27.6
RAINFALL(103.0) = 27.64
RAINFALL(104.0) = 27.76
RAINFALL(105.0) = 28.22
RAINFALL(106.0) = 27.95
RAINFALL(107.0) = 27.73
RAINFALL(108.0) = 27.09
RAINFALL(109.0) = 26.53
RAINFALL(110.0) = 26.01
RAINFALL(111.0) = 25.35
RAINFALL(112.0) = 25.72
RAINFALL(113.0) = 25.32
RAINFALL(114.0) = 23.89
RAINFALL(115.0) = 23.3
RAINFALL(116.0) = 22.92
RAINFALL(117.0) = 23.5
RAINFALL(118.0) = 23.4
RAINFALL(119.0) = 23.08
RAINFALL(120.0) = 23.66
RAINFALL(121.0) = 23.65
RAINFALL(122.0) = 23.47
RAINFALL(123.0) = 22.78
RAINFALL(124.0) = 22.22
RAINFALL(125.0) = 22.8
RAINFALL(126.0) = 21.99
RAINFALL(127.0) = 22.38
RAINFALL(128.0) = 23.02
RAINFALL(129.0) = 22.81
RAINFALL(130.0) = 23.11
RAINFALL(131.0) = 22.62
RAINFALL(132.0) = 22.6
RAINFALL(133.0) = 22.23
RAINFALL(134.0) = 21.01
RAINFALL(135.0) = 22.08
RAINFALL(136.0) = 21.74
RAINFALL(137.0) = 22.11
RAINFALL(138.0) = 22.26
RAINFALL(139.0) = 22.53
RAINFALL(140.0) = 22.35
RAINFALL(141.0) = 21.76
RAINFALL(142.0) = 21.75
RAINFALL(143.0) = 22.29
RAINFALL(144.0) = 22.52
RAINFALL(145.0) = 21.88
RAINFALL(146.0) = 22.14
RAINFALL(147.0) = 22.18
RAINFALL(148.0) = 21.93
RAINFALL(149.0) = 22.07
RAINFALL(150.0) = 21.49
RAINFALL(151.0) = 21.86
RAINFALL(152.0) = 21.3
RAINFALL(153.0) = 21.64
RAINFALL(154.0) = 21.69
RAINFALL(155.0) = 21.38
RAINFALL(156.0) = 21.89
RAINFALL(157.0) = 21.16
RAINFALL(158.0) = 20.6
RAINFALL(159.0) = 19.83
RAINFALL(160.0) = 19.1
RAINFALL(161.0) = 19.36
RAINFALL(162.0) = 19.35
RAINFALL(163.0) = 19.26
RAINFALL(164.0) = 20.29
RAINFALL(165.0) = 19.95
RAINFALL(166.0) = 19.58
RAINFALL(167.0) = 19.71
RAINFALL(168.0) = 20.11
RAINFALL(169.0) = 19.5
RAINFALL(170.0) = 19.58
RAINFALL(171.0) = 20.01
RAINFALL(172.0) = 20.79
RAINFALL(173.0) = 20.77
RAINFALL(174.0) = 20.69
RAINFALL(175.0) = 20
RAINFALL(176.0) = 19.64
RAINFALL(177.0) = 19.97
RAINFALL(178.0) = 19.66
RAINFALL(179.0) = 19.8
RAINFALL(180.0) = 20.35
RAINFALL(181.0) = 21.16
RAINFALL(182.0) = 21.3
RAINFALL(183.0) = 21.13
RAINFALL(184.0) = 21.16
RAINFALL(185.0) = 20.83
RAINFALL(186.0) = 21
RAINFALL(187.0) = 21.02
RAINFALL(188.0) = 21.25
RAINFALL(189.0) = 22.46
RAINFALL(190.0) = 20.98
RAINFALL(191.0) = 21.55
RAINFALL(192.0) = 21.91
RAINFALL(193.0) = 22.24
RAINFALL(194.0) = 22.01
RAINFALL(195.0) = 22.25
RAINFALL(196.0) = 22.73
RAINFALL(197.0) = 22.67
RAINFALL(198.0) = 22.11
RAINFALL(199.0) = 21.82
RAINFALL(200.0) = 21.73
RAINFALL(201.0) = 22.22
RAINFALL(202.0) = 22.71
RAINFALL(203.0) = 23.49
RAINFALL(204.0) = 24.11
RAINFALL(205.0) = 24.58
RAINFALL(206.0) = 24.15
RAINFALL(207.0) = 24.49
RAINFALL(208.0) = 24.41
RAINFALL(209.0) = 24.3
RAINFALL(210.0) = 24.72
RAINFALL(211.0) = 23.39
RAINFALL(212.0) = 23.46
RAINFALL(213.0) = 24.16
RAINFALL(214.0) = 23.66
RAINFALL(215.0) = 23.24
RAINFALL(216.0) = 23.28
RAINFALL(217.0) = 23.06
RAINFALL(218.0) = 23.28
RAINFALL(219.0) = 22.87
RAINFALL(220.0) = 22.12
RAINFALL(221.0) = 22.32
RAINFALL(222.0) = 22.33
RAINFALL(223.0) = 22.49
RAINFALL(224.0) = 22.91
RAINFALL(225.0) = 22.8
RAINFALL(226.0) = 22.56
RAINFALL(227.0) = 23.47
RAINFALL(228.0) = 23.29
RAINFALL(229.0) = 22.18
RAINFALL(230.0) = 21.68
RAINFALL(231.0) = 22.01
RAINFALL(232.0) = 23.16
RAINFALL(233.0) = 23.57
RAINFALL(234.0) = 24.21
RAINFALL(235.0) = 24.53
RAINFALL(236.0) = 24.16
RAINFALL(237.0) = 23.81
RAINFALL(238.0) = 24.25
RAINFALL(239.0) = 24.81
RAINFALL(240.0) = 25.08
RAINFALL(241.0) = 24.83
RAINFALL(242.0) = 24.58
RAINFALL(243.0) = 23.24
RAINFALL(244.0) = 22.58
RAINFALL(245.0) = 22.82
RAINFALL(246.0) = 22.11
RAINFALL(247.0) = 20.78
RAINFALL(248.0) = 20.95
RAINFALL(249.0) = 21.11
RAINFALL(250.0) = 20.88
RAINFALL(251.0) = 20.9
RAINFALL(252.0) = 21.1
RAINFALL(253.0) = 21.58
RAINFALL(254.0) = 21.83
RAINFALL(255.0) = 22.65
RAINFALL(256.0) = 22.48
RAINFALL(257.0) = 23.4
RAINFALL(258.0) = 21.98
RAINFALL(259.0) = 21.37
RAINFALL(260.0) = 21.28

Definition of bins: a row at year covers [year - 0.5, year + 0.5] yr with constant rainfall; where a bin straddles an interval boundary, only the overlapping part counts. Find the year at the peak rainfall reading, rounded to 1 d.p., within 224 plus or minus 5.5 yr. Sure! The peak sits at 227.0 yr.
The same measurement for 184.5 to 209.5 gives 205.0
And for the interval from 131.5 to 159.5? 132.0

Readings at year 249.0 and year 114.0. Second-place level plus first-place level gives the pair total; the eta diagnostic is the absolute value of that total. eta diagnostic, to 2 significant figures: 45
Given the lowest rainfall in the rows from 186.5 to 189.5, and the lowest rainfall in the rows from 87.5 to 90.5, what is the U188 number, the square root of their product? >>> 24.0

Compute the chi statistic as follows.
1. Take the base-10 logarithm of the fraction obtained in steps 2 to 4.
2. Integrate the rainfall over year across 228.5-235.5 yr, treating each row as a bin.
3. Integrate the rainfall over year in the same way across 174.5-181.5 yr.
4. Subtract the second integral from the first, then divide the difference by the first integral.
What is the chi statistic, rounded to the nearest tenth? -0.9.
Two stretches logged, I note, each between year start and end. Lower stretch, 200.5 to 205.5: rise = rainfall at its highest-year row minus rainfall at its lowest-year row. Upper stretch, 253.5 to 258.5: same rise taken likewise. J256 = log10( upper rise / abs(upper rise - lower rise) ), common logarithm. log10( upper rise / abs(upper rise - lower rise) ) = -1.17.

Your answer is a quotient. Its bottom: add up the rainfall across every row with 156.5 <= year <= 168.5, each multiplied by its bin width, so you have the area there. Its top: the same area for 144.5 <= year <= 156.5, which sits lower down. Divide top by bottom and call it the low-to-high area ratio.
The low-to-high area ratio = 1.1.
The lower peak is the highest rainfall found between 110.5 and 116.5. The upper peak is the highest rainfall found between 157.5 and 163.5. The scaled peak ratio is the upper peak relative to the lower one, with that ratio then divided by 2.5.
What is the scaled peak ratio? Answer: 0.32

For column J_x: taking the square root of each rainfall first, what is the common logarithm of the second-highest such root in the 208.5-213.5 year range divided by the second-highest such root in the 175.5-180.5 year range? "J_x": 0.04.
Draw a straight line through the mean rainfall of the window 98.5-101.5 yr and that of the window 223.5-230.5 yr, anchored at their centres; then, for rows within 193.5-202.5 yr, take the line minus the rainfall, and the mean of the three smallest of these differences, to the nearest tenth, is 1.1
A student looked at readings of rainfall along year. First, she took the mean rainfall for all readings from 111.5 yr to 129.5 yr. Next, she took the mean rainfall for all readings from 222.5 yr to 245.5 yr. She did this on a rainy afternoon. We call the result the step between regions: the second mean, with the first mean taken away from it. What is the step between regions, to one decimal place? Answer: 0.1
